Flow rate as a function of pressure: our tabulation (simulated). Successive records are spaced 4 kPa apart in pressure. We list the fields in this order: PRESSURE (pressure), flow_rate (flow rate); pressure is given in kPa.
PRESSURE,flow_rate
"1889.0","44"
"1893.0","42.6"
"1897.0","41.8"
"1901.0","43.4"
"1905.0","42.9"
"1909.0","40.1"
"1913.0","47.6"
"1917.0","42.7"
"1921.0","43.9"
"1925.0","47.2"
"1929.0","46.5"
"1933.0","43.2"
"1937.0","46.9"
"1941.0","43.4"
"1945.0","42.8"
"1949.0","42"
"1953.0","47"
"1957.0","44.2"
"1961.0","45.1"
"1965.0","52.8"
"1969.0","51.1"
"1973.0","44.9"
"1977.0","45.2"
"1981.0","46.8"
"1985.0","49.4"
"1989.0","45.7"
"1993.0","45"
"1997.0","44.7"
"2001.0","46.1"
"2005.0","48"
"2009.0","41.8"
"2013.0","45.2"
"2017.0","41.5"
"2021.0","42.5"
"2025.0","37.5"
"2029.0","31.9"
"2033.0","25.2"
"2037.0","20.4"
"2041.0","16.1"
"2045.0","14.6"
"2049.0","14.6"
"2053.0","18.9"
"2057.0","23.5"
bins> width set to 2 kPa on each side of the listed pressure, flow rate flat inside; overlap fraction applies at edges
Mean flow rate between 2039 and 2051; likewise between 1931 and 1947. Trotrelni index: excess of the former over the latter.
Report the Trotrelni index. -29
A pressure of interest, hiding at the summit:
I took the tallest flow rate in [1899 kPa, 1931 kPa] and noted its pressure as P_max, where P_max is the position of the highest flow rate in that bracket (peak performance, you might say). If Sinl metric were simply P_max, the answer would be 1913.0 kPa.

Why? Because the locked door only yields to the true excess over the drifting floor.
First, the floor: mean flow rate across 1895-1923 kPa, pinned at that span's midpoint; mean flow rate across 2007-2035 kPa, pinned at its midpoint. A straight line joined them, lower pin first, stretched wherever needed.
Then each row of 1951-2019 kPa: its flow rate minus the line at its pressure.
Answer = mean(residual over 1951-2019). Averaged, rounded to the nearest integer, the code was 7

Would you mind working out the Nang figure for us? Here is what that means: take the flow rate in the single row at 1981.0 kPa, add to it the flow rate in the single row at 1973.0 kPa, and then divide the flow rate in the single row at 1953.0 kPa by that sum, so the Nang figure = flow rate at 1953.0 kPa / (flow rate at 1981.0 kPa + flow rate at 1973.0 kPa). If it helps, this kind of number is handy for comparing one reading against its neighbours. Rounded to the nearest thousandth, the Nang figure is 0.513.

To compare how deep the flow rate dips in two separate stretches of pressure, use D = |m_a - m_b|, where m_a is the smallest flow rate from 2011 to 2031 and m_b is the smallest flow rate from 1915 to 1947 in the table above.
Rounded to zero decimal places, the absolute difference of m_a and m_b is 11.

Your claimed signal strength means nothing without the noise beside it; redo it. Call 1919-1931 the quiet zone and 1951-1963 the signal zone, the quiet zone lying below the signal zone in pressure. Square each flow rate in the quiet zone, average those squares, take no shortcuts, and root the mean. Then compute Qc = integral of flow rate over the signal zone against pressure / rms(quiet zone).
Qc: 11.9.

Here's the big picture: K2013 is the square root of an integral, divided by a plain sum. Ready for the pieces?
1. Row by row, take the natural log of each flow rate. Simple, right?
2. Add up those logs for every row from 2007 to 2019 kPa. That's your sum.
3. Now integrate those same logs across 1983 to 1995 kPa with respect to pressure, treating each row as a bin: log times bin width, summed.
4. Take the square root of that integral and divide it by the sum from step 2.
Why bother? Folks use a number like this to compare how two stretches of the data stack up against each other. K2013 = 0.603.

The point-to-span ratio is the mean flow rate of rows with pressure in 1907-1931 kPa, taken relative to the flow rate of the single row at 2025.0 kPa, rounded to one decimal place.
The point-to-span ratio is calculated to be 1.2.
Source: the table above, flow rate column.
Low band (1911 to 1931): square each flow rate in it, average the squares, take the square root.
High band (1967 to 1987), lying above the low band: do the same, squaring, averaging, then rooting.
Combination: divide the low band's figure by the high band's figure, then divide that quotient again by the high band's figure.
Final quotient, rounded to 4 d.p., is 0.0202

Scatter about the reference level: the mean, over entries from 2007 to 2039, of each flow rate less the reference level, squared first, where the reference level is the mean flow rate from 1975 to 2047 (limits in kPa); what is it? 77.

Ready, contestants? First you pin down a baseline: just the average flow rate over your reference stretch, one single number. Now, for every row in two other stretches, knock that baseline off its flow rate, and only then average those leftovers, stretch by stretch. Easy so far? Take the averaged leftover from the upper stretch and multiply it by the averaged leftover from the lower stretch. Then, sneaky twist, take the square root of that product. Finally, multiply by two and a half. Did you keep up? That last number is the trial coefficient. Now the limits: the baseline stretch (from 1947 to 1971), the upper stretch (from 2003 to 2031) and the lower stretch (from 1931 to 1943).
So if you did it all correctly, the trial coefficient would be 10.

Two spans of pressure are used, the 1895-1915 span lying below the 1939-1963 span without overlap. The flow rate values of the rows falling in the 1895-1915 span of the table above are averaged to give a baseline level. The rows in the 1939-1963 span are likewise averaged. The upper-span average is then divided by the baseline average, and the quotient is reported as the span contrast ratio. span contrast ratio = 1.02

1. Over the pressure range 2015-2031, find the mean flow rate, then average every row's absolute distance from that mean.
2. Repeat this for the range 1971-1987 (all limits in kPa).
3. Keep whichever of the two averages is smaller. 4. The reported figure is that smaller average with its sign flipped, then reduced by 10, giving -11.5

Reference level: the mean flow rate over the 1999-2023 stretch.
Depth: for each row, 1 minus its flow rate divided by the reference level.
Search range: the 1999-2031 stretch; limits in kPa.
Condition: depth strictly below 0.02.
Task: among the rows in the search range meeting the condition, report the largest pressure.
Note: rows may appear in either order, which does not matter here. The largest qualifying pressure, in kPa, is 2013.0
